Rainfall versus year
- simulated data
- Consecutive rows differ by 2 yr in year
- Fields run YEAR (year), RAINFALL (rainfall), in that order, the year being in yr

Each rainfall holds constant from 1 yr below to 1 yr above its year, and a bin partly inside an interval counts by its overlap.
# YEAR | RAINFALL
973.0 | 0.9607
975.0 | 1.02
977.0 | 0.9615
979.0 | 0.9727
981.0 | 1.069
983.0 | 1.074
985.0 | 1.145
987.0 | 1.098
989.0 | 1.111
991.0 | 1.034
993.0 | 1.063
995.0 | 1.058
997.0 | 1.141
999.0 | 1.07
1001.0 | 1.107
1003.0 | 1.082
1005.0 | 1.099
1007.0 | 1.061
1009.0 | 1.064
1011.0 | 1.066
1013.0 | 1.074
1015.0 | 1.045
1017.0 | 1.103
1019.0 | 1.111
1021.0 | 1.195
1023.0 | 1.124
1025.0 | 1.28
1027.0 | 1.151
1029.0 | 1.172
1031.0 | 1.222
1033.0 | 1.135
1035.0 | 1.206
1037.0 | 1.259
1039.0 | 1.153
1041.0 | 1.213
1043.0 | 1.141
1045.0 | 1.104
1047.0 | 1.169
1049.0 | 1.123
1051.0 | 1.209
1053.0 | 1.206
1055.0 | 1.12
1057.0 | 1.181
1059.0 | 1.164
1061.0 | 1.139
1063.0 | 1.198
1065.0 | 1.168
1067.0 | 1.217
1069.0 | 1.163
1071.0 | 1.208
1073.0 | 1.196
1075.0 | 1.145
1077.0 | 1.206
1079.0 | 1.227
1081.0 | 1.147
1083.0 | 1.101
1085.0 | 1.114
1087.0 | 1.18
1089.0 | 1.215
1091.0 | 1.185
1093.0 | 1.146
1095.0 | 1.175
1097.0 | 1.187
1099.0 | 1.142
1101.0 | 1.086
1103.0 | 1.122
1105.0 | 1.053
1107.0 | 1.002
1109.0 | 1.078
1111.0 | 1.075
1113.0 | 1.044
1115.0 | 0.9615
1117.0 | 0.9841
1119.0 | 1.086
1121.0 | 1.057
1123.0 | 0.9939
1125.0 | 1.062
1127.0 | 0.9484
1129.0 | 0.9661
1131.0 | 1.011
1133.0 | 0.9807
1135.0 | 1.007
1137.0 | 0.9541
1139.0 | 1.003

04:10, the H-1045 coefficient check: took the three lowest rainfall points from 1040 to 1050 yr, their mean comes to 1.12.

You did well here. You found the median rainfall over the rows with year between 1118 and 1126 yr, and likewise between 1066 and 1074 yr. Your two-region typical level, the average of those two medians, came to 1.13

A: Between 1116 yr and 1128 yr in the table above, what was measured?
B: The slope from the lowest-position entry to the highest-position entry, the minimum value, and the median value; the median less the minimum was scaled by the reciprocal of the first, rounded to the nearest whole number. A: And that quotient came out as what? -22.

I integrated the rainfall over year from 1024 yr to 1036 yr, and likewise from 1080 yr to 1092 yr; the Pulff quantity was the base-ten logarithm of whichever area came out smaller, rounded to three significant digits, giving 1.14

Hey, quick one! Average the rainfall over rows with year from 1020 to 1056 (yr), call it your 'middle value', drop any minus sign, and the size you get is 1.18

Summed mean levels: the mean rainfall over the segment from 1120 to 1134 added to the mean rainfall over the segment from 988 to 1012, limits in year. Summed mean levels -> 2.08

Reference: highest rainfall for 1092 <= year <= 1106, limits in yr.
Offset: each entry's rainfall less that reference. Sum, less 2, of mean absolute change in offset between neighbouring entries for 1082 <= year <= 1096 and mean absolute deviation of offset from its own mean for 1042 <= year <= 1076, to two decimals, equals -1.94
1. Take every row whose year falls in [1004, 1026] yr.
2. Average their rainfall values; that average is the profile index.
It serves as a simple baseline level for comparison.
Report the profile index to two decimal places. 1.11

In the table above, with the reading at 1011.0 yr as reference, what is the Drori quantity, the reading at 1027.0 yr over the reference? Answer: 1.08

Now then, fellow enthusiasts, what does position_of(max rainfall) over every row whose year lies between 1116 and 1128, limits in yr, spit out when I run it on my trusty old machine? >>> 1119.0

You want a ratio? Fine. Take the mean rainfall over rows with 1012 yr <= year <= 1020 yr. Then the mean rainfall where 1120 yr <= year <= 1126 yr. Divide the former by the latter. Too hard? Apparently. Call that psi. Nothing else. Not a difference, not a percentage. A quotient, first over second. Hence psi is 1.04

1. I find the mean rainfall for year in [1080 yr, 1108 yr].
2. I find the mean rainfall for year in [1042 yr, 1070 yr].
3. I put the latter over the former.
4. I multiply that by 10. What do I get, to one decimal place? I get 10.3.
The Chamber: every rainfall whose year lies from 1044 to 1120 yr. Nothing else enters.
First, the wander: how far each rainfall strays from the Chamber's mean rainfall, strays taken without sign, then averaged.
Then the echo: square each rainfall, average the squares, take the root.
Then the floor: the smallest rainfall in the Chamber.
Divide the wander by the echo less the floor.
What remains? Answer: 0.30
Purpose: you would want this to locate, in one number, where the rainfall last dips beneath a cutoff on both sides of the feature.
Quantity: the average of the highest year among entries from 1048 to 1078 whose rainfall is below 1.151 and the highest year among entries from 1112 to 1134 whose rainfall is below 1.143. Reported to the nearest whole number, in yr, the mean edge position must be 1104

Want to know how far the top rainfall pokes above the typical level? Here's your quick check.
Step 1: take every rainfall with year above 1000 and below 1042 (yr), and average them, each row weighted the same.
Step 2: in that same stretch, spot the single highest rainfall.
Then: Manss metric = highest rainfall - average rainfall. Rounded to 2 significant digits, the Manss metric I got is 0.14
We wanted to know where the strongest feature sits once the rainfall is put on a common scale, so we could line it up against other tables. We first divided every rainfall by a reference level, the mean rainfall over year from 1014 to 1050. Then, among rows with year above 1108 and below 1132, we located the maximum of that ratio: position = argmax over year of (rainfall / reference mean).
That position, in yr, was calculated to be 1119.0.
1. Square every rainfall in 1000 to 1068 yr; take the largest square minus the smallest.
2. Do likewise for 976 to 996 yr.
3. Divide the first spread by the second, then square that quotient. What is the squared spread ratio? 2.0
